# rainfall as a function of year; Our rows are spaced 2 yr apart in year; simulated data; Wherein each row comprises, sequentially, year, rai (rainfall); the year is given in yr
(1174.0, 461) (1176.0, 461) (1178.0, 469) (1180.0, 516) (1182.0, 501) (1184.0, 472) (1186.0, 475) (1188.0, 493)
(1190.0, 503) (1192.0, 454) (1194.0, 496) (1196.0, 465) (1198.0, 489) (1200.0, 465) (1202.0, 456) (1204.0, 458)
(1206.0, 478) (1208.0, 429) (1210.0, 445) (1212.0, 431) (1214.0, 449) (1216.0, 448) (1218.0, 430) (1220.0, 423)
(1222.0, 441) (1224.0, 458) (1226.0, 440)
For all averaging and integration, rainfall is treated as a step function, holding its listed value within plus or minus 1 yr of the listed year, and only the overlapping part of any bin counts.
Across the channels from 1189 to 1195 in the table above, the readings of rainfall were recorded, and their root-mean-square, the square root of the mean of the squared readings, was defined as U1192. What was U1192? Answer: 485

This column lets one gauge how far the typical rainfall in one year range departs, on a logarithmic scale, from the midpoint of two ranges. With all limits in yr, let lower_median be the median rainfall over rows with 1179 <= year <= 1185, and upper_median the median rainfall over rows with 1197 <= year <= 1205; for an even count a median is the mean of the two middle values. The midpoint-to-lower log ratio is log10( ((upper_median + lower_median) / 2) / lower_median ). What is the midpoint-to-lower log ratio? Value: -0.0175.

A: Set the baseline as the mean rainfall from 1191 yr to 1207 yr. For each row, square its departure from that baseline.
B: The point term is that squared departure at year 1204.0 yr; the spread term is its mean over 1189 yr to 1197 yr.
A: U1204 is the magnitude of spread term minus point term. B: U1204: 362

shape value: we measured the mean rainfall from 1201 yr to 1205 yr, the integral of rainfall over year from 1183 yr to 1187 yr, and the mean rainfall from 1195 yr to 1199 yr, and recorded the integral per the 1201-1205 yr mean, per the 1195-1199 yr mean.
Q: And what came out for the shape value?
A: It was 0.0087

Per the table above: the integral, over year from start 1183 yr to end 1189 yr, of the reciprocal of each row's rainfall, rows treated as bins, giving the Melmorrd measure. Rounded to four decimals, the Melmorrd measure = 0.0125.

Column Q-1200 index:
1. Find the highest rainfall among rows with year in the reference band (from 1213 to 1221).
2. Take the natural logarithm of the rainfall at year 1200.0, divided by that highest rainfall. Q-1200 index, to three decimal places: 0.035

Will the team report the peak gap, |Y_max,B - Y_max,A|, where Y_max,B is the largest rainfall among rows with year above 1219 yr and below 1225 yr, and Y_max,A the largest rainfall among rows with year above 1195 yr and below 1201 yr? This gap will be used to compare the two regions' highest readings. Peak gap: 31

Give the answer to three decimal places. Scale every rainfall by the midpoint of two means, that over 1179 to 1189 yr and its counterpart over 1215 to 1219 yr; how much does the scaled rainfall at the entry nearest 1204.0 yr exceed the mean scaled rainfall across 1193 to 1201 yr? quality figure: -0.045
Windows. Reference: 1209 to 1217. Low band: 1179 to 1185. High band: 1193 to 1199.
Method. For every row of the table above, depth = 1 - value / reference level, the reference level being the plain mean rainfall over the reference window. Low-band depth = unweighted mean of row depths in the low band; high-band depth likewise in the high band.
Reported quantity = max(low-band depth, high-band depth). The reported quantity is -0.090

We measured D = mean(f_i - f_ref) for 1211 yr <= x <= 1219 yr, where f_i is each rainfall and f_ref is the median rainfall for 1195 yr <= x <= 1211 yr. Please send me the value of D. -22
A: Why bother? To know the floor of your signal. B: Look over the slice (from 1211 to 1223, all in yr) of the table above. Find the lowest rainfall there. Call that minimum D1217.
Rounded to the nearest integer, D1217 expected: 423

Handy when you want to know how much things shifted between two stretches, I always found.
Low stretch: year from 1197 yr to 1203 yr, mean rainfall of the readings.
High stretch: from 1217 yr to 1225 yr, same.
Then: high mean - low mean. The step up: -32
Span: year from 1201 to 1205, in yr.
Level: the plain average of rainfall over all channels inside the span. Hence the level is 457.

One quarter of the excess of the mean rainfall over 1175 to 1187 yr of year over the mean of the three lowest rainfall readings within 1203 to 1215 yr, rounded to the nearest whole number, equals 12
